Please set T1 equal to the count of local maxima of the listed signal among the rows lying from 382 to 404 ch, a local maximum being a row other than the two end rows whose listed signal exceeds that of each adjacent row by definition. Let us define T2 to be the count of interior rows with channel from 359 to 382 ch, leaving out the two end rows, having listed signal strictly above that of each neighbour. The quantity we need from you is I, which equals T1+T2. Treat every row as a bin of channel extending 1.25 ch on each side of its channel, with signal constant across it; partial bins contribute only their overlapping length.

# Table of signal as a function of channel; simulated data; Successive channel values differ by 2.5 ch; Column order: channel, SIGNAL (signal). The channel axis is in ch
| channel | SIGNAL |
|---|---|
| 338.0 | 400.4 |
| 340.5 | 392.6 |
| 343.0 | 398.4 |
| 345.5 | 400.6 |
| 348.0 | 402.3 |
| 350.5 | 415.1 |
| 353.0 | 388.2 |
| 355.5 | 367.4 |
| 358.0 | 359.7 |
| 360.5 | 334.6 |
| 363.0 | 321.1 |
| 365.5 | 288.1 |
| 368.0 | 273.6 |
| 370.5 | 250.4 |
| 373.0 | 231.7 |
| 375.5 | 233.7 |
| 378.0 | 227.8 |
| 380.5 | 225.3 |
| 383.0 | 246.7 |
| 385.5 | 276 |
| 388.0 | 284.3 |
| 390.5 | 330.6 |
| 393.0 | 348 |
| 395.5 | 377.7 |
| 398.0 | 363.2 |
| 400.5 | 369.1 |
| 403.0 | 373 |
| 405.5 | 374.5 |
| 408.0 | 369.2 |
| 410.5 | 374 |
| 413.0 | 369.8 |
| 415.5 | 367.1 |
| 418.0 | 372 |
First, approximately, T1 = 1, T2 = 1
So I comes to 2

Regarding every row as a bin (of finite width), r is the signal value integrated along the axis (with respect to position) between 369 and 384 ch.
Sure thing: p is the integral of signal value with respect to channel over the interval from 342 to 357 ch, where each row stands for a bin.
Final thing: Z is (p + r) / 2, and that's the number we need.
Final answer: 4733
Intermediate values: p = 5920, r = 3546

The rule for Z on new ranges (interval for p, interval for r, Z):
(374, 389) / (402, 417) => 4645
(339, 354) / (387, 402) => 5600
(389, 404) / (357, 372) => 4959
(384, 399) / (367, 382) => 4260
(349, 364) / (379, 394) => 4866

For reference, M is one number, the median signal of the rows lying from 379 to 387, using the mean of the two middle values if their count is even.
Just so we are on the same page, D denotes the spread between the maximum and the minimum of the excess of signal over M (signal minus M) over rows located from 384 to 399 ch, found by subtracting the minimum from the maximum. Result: 102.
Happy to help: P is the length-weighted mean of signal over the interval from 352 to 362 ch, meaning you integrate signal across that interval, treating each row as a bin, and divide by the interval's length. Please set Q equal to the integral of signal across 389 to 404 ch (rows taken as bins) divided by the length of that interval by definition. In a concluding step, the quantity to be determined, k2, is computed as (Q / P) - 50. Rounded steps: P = 361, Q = 359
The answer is -49.0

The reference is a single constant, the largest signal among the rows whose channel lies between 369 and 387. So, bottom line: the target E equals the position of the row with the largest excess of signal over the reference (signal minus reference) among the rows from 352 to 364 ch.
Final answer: 353.0 ch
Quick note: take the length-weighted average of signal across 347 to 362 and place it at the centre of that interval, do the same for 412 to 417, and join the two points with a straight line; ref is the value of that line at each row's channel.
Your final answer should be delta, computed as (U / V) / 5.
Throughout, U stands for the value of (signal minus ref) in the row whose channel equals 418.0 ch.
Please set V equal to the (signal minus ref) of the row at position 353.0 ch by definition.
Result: 0.07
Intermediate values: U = 4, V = 11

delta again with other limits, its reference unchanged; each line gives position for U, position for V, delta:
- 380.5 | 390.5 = 0.72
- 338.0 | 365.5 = -0.05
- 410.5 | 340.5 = 0.07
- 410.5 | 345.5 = 0.04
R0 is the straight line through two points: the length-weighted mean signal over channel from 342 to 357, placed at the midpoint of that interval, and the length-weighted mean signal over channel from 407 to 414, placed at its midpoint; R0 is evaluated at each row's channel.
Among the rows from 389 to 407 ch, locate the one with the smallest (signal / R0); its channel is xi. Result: 390.5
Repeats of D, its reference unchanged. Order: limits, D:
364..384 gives 63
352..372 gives 138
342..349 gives 4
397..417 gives 11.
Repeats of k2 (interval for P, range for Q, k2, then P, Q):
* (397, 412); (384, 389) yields -49.2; 371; 278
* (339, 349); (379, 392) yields -49.3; 398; 273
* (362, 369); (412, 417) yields -48.7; 294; 369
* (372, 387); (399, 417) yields -48.5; 241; 371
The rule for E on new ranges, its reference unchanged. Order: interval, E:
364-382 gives 365.5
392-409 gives 395.5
